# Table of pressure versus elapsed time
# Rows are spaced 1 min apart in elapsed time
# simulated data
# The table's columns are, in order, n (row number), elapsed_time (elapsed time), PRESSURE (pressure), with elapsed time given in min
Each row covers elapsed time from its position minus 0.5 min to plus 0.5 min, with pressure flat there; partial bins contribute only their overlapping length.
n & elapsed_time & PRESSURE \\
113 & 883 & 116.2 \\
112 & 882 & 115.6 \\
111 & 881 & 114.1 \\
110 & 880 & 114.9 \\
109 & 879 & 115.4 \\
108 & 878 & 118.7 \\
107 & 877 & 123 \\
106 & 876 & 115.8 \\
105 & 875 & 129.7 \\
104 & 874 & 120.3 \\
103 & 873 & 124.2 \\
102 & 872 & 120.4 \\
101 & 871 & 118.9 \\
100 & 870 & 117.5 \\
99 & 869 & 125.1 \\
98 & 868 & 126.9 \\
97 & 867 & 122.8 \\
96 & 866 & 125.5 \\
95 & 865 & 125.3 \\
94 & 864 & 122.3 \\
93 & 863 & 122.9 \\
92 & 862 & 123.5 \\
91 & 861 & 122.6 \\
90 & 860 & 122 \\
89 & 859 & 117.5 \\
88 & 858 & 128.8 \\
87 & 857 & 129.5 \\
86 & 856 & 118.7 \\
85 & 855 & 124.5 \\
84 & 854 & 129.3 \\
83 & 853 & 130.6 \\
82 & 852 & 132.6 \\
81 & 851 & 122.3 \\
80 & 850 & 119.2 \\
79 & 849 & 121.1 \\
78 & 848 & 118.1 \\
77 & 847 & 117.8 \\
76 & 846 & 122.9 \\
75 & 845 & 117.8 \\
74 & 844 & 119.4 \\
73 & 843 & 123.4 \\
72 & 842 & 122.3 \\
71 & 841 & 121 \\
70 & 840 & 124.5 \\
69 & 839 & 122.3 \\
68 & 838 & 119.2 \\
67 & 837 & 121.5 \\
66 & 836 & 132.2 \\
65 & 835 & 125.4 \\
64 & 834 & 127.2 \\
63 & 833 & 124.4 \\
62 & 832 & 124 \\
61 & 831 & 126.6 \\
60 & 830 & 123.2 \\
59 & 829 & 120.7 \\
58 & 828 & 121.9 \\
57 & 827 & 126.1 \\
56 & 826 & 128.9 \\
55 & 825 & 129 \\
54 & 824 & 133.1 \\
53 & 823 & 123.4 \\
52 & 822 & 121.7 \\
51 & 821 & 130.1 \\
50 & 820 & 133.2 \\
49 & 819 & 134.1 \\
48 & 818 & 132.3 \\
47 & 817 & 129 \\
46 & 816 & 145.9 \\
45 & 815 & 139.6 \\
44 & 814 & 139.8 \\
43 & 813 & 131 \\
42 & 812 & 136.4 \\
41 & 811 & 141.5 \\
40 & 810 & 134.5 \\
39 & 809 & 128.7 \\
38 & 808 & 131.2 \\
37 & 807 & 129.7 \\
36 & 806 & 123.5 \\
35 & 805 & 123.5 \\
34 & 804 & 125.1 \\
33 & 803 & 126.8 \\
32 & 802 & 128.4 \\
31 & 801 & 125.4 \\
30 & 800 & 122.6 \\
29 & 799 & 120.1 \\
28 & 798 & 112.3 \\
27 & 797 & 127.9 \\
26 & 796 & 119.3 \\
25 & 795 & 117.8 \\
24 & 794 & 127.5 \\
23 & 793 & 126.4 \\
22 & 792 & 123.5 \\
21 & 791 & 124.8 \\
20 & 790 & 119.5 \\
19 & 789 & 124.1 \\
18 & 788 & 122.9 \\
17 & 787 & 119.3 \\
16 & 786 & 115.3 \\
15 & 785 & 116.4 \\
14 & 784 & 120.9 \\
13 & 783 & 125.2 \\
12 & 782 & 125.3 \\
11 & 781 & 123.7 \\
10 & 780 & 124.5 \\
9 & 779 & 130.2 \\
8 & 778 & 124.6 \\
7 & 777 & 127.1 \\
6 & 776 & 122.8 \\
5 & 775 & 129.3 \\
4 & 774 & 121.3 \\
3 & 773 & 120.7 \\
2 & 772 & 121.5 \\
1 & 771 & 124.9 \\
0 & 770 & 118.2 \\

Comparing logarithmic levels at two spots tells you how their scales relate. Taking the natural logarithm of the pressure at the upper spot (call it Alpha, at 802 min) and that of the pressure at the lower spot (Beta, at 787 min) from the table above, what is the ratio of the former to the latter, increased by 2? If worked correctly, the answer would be 3.015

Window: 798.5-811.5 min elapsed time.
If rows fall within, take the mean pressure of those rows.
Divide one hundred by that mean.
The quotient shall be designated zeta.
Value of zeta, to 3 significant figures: 0.783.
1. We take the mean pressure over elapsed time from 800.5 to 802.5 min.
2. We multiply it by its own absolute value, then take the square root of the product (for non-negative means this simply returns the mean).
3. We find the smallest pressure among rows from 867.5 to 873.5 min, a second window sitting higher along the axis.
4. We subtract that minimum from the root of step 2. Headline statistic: 9.4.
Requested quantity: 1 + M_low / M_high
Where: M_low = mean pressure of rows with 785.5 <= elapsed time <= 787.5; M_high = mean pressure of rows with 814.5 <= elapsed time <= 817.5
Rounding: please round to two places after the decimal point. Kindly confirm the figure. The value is 1.85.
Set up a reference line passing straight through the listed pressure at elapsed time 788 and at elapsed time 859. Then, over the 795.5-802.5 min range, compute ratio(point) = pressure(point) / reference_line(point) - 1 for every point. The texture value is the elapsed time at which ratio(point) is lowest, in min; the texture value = 798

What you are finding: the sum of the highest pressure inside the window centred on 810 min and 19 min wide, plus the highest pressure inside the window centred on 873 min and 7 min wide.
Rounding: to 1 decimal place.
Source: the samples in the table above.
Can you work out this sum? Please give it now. 275.6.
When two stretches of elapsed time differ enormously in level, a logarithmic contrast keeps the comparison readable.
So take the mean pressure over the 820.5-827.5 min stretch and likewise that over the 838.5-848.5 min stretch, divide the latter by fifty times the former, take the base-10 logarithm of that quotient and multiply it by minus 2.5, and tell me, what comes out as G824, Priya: 4.30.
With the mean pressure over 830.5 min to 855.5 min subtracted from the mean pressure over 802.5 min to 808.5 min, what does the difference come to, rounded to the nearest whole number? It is 3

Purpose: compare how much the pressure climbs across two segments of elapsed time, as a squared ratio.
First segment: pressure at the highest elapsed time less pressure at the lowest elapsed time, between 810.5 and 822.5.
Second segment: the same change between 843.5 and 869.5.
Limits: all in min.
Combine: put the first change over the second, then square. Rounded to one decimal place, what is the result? 12.1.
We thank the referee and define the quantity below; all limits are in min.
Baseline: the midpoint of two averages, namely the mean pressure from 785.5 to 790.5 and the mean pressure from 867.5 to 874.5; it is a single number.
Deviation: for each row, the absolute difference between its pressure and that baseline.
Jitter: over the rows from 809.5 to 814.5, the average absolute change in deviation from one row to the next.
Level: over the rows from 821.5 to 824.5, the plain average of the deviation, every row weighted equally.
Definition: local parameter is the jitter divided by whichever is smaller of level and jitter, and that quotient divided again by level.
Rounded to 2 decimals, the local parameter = 0.26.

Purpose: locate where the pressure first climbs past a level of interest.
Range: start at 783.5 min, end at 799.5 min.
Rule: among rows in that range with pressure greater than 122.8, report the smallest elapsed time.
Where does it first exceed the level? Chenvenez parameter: 788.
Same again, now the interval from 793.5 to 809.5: 794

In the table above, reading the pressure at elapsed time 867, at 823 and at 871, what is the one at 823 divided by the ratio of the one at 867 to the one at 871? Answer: 119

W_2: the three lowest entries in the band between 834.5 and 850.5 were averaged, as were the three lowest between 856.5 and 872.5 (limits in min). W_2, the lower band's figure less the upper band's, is -0.1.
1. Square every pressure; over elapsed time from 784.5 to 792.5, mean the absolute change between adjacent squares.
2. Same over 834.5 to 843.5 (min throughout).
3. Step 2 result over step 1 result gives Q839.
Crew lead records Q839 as 1.3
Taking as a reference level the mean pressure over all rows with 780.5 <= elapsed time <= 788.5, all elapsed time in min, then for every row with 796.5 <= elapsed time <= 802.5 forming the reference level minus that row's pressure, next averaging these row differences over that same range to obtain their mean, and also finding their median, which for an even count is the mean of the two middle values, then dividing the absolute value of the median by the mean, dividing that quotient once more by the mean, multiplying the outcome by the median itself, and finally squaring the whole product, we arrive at 9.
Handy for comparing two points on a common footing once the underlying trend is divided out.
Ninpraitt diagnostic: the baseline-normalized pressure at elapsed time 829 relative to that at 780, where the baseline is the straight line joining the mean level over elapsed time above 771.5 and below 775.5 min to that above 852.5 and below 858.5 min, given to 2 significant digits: 0.95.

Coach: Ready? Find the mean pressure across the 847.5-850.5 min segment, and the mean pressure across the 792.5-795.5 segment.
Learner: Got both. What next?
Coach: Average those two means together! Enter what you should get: 122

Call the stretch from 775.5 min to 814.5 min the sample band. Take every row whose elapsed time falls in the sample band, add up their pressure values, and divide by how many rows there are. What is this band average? 125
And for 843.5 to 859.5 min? 123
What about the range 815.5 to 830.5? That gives 129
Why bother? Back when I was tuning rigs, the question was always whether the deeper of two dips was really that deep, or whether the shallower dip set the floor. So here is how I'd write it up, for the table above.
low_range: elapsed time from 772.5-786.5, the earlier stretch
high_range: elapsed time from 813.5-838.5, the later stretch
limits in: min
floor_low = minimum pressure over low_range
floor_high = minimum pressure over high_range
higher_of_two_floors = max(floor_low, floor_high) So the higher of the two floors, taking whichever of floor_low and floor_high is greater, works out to 119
